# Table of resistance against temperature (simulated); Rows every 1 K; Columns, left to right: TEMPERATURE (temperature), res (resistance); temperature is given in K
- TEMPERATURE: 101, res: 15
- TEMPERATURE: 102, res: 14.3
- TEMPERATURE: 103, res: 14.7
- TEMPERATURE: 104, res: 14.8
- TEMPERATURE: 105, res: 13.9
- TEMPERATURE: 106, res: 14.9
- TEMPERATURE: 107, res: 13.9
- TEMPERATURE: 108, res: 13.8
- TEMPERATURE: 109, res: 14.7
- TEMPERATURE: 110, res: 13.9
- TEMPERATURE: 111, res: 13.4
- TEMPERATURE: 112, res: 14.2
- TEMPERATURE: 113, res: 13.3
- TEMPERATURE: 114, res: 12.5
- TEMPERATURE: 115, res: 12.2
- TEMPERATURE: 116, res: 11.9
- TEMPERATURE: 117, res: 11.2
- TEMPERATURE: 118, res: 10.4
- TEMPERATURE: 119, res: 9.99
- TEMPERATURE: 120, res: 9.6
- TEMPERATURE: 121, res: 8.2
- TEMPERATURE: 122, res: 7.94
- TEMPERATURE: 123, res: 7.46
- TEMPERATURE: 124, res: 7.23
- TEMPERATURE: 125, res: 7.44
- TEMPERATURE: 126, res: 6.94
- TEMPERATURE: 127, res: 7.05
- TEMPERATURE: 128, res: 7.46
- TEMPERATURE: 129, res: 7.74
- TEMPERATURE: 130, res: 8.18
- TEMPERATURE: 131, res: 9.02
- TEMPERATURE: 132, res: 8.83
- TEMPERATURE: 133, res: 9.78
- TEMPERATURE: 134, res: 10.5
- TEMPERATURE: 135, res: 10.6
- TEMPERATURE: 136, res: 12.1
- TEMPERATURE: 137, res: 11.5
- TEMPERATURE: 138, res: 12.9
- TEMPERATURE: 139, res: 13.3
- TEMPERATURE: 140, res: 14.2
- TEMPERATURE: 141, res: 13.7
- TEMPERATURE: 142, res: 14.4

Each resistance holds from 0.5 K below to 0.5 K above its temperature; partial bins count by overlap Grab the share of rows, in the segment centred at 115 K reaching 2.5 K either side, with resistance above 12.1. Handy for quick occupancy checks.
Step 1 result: 0.60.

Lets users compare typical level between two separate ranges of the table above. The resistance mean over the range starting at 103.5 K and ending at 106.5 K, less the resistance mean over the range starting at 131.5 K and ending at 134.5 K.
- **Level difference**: 4.8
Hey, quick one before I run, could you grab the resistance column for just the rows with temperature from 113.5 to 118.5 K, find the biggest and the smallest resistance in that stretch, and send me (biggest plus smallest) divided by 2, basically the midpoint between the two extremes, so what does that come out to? 11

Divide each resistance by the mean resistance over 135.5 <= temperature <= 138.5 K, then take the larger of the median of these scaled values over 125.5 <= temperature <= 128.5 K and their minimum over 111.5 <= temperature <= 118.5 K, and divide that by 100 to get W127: 0.0085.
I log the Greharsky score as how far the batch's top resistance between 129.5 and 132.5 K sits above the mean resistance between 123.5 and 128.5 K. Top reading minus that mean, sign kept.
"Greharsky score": 2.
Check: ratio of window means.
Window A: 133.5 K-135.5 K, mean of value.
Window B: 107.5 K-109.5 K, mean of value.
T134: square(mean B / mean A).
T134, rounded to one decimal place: 1.8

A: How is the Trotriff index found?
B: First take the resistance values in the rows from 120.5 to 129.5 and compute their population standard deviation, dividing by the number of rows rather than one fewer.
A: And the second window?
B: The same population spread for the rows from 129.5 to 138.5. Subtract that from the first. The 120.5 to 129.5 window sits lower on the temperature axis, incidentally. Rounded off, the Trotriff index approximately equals -1.1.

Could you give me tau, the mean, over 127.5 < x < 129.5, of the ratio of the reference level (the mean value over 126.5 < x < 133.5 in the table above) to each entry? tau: 1.1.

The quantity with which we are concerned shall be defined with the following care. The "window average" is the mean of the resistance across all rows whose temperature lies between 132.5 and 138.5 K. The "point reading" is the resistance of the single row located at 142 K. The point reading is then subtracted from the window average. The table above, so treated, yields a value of -3.2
